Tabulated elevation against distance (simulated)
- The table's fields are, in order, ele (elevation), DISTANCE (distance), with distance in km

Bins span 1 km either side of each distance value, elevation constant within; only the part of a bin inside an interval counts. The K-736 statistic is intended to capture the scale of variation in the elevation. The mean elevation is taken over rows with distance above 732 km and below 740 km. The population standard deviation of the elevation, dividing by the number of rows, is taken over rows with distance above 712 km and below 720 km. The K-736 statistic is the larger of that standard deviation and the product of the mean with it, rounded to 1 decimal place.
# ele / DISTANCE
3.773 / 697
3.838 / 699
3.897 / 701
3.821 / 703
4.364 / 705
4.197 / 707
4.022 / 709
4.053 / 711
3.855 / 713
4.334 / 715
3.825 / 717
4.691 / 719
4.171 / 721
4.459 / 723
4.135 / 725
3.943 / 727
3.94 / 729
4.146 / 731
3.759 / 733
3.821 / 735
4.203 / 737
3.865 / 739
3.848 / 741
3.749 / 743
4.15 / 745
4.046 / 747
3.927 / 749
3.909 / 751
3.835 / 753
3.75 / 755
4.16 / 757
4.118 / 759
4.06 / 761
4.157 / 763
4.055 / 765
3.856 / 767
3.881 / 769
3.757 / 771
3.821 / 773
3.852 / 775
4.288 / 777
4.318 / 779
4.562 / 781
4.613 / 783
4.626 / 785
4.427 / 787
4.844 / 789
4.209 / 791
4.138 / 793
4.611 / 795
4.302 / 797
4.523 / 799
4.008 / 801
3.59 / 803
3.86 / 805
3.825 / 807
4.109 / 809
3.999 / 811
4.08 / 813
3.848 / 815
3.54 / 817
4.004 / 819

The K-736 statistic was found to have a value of 1.4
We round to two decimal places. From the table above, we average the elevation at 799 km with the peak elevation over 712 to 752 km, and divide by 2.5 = 1.84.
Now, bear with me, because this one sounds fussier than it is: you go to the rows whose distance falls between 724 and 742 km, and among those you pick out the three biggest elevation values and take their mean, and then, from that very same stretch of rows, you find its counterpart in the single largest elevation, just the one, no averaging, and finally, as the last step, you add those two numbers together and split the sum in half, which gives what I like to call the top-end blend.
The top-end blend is 4.18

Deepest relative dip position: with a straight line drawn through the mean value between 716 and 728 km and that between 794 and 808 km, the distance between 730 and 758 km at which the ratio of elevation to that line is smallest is 733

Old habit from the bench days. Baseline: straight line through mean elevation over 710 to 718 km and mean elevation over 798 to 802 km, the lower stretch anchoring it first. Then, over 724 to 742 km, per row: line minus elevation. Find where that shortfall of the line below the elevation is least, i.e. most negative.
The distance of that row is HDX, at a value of 737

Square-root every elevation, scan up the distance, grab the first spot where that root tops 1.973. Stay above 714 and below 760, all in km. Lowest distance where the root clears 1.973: 715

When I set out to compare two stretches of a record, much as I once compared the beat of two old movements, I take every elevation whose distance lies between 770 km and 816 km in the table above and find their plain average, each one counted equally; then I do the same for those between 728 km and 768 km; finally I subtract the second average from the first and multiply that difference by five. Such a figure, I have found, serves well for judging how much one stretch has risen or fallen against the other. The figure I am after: 1.1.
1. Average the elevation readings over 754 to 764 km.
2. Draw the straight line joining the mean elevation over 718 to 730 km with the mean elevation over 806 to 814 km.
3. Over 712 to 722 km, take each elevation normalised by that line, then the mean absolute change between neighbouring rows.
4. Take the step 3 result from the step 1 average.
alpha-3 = 3.91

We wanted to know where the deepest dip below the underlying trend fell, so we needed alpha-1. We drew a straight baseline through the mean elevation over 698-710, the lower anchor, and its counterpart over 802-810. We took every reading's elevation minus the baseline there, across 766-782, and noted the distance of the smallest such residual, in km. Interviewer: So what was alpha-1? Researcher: 771 km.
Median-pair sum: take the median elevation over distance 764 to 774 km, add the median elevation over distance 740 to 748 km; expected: 7.80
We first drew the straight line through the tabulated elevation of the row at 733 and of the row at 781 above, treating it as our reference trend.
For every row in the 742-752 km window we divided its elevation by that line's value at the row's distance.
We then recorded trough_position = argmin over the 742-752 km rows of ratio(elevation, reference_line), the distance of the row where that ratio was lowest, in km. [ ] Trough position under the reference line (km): 743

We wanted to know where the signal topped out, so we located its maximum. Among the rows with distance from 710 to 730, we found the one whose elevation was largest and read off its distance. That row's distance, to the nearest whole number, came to 719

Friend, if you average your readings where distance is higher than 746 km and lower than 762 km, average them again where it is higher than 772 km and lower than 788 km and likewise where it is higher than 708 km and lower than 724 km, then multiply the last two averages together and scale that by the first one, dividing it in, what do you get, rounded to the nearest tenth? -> 4.5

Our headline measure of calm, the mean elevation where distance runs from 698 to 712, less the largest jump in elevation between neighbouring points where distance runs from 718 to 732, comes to 3.51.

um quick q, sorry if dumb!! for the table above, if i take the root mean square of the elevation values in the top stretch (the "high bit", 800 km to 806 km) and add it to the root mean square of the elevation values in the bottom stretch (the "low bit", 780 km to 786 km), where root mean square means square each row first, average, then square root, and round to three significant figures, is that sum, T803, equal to 8.42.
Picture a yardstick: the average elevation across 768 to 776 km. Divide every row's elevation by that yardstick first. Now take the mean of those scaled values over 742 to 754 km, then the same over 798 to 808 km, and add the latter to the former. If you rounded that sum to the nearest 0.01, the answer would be 2.06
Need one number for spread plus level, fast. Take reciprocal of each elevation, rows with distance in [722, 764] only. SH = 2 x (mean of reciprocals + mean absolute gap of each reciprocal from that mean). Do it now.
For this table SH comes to 0.521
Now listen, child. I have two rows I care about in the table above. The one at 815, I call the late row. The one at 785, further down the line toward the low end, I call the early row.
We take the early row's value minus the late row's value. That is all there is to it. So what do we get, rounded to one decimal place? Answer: 0.8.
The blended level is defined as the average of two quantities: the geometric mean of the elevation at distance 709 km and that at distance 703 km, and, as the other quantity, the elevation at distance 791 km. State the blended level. 4.06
